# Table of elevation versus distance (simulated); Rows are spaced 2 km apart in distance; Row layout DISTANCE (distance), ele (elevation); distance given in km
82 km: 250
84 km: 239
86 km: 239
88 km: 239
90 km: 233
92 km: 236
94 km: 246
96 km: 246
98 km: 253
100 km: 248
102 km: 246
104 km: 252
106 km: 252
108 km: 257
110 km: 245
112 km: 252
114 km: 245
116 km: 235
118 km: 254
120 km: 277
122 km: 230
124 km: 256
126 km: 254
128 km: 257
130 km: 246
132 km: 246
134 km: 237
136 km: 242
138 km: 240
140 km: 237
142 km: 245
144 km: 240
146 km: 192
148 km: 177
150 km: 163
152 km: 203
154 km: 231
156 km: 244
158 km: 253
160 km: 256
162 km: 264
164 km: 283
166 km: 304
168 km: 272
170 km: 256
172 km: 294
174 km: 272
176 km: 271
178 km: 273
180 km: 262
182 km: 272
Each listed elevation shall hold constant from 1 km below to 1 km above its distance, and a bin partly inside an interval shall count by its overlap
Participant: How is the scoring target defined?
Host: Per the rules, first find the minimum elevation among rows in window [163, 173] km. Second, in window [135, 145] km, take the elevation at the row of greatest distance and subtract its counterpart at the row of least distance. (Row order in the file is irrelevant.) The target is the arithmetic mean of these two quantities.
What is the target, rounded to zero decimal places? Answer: 127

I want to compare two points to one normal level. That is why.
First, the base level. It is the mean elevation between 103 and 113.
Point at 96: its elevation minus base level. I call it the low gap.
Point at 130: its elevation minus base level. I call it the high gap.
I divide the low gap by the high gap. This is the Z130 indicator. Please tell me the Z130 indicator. 1.0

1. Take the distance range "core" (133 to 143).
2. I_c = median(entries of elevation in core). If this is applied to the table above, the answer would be 240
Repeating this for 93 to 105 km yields 247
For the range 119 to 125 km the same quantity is 256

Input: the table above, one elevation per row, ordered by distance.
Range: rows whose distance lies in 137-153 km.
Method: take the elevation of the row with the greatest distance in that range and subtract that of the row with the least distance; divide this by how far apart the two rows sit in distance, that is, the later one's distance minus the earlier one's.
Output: -2.6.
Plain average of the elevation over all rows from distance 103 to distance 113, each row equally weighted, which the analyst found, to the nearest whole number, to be 252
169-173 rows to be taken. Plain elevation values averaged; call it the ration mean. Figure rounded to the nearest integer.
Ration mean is 275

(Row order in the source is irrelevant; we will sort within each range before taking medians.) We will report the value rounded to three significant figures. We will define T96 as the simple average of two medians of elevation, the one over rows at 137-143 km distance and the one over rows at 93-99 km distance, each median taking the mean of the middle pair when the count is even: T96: 243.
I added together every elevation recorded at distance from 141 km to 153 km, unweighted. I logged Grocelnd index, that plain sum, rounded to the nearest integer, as 1220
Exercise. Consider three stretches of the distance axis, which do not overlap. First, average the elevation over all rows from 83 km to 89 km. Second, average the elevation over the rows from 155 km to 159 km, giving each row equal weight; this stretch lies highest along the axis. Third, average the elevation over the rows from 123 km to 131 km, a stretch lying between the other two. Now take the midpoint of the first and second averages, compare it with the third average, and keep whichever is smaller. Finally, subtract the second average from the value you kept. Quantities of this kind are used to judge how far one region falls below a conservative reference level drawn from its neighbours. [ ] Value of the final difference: -5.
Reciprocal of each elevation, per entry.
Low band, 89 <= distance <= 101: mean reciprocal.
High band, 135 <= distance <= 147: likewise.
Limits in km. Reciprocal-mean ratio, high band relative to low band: 1.05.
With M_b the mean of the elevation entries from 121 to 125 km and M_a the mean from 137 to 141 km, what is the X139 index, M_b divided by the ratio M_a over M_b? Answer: 248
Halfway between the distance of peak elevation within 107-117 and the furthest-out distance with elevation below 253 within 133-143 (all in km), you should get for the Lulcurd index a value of 125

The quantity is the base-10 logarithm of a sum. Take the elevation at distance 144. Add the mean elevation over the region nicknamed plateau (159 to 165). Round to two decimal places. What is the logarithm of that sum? 2.71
